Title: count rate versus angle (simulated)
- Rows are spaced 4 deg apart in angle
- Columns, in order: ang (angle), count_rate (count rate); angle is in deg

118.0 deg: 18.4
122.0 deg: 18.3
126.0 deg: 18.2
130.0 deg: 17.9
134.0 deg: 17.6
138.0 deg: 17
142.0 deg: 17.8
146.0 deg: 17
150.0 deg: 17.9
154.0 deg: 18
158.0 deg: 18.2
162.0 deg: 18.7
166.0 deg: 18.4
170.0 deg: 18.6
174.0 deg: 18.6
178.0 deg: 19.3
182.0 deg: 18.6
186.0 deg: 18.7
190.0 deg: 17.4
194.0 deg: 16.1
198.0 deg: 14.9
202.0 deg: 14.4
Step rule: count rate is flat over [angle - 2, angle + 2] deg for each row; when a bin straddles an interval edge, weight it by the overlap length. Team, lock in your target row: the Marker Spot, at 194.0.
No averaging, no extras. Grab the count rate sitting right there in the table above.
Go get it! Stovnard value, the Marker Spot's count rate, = 16.1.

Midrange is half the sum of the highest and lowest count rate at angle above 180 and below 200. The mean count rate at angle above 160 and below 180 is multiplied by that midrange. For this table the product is 314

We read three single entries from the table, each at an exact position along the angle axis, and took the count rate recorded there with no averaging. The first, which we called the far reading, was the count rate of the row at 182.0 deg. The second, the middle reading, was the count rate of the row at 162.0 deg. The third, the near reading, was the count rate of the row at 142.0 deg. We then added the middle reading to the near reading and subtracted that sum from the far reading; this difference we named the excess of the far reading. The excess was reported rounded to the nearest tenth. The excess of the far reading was -17.9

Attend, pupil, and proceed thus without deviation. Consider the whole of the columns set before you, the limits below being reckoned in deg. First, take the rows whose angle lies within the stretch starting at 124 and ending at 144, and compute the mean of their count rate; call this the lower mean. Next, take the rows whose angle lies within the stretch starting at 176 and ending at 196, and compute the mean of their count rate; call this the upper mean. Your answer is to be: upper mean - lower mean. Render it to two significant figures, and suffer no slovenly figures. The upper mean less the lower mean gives 0.32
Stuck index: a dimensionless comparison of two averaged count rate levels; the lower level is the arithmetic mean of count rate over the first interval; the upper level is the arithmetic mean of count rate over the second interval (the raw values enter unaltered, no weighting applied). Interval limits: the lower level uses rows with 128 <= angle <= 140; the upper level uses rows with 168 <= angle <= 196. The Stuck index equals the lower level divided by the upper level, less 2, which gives -1.04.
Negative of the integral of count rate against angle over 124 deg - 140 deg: -283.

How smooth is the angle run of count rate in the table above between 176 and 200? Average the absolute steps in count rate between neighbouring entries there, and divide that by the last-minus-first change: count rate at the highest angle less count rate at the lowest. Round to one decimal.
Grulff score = -0.2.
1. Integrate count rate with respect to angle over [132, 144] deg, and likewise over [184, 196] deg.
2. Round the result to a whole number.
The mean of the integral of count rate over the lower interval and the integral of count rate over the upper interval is 209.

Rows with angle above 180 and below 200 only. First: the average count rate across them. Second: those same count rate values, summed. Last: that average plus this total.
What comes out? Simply 103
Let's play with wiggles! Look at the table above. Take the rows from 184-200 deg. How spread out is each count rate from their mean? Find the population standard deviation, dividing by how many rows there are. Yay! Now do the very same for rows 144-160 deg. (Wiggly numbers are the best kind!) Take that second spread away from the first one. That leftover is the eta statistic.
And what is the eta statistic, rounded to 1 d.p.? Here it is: 1.0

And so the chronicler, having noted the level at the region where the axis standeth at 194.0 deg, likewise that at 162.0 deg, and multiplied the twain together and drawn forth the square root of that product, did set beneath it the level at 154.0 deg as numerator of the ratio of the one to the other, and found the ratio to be 1.04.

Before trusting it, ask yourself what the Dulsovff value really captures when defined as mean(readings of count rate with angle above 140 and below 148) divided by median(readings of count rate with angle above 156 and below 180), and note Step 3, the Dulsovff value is 0.935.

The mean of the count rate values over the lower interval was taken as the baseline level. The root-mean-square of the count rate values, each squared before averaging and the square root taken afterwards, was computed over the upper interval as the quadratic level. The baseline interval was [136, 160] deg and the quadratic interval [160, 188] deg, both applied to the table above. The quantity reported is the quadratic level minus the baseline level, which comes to 1.1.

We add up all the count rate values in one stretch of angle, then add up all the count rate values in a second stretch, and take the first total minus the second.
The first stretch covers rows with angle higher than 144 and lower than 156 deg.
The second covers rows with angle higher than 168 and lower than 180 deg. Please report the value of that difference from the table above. -4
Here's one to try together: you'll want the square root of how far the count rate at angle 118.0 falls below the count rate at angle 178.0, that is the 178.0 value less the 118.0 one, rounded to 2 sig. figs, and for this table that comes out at 0.95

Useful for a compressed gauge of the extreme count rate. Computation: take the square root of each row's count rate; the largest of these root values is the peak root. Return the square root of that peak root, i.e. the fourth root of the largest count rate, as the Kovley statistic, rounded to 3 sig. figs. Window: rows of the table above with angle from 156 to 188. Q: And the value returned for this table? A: 2.10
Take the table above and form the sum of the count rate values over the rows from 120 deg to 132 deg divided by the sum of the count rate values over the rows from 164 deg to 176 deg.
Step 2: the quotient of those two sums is 0.98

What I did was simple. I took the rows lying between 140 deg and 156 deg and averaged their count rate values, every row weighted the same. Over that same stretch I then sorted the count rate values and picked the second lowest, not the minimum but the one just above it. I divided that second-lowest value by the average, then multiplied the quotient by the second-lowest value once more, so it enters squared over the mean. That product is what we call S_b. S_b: 17.9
